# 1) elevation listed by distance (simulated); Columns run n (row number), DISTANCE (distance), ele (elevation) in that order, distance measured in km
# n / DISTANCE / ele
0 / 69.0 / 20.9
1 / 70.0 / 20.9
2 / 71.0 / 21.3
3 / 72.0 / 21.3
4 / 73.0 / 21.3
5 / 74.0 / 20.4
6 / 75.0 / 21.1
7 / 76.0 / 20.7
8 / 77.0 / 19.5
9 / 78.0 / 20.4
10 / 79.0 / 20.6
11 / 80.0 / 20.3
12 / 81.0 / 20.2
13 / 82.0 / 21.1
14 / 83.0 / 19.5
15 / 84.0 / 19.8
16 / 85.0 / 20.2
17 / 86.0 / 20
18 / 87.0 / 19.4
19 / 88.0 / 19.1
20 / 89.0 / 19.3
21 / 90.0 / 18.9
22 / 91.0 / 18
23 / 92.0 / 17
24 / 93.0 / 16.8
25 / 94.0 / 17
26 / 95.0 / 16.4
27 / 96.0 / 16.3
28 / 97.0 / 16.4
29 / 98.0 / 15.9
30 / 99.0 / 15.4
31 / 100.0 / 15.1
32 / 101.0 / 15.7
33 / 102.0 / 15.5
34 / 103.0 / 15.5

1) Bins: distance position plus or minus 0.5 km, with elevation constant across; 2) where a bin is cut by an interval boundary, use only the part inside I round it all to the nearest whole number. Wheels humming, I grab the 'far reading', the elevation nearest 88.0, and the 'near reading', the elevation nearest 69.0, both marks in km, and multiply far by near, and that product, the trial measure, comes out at 399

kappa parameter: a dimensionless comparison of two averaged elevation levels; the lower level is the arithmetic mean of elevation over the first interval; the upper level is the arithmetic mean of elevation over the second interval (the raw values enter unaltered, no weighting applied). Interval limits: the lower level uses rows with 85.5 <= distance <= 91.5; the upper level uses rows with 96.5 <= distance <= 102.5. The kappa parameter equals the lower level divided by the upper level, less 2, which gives -0.78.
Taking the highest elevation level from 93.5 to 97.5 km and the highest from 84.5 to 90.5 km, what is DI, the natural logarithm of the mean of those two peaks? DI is 2.92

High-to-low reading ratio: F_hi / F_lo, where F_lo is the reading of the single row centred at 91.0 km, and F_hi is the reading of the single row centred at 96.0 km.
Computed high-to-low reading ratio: 0.906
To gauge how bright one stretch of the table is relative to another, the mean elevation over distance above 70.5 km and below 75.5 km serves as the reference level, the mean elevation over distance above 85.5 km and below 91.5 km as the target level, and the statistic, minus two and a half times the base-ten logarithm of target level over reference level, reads 0.11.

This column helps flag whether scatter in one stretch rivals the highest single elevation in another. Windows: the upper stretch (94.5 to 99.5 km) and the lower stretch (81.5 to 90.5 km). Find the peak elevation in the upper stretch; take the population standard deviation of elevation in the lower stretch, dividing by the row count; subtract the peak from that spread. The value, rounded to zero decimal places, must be -16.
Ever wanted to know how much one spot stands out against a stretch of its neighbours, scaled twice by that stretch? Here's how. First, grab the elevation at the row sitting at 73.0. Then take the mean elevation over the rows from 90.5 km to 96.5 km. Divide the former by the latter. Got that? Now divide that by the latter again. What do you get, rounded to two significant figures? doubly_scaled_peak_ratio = 0.074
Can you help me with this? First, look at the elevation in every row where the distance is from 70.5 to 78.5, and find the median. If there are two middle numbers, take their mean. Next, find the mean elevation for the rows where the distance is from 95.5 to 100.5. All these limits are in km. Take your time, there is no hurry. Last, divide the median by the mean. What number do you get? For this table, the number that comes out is 1.32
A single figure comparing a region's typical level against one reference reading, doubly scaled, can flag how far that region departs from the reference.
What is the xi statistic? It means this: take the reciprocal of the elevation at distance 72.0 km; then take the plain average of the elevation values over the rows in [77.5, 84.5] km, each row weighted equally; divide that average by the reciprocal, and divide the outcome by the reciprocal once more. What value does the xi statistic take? 9197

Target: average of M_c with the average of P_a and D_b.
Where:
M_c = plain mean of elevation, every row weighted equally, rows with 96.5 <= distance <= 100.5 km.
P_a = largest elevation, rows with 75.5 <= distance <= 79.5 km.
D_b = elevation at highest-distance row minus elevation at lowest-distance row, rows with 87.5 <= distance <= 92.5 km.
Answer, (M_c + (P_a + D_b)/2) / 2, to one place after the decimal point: 12.5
